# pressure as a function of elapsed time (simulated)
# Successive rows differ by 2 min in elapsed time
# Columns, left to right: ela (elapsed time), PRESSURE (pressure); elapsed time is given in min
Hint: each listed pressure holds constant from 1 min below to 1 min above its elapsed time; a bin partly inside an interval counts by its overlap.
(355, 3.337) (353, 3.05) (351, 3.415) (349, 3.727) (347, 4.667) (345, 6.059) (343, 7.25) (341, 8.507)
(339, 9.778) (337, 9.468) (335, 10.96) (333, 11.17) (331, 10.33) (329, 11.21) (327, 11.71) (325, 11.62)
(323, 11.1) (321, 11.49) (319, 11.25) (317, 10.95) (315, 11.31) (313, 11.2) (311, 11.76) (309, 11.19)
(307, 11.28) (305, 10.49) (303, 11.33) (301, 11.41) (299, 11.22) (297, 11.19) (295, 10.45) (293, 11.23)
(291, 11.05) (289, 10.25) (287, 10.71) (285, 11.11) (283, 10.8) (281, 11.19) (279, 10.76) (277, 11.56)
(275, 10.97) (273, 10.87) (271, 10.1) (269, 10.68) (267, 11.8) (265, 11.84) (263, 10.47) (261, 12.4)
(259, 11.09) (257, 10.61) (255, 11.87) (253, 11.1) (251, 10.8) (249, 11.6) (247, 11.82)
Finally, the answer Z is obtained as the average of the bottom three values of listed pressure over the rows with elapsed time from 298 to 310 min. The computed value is 11.0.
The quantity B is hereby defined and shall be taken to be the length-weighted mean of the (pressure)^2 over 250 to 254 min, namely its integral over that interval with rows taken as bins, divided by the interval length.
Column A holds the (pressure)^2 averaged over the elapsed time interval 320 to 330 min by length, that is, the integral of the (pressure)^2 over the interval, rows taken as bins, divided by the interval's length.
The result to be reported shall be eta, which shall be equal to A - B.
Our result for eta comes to 11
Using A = 131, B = 120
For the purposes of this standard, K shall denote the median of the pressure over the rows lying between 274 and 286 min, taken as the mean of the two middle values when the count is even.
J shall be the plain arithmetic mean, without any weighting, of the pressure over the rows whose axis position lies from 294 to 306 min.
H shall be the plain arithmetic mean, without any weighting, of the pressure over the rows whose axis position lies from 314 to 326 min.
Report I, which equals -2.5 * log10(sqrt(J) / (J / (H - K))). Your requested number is 2.8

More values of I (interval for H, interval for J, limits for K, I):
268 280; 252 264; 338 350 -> -0.2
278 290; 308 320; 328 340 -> 3.3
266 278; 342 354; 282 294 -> 3.7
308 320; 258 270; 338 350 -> -0.3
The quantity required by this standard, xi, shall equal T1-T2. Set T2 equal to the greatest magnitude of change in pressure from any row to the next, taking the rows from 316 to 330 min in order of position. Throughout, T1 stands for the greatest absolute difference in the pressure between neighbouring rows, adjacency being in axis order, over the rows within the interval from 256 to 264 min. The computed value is 1.41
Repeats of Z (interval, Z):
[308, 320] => 11.1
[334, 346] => 7.3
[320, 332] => 10.9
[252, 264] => 10.7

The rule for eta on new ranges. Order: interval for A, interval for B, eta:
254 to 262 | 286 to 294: 16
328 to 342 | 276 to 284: -18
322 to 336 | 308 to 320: -3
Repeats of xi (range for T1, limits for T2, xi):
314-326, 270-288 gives -0.28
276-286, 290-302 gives 0.02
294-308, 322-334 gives -0.04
